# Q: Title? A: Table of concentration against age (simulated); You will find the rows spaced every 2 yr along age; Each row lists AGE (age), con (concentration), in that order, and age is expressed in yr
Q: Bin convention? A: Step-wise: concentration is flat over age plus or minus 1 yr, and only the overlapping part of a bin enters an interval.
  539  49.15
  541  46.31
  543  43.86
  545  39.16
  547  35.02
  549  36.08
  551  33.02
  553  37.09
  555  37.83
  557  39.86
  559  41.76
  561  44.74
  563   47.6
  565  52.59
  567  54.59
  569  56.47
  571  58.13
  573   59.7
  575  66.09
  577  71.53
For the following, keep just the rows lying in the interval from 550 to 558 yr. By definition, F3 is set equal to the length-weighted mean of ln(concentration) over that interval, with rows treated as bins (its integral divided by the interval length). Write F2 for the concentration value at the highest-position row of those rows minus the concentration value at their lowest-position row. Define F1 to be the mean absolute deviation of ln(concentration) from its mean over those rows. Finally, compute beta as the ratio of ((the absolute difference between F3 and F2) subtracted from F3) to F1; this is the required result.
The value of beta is 7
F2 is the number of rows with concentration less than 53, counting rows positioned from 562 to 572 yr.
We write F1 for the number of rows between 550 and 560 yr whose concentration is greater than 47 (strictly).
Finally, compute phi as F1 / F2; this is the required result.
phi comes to 0.0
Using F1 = 0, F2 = 2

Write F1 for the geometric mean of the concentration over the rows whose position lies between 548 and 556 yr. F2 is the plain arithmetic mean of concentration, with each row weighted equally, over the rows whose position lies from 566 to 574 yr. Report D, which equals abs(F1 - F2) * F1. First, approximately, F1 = 36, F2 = 57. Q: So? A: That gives 765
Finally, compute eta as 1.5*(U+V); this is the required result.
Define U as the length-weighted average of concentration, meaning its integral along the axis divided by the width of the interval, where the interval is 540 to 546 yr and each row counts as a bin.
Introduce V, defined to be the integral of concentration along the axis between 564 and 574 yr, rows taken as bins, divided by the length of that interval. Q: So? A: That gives 149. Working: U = 43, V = 56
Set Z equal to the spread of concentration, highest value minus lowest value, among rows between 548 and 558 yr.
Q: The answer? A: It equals 6.8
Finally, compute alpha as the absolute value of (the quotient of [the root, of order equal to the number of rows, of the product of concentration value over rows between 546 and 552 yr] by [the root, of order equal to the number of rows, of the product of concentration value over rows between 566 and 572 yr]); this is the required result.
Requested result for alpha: 0.62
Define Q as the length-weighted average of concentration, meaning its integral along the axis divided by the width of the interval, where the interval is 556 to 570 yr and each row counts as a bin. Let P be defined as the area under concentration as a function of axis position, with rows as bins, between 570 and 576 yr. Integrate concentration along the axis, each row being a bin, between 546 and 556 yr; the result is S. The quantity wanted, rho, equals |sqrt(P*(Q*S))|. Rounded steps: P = 368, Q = 48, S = 358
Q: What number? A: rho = 2520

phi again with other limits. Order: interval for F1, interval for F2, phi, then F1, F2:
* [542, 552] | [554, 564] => 0.0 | 0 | 5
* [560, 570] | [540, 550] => 0.8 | 4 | 5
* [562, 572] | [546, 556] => 1.0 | 5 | 5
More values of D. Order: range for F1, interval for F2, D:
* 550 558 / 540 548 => 156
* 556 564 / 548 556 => 320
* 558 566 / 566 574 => 498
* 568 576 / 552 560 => 1251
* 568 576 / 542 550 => 1287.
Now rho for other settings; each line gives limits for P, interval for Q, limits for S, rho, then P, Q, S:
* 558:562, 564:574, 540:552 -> 2132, 173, 56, 467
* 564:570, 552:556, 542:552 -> 2142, 327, 37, 374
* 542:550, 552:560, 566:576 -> 2668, 308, 39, 590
